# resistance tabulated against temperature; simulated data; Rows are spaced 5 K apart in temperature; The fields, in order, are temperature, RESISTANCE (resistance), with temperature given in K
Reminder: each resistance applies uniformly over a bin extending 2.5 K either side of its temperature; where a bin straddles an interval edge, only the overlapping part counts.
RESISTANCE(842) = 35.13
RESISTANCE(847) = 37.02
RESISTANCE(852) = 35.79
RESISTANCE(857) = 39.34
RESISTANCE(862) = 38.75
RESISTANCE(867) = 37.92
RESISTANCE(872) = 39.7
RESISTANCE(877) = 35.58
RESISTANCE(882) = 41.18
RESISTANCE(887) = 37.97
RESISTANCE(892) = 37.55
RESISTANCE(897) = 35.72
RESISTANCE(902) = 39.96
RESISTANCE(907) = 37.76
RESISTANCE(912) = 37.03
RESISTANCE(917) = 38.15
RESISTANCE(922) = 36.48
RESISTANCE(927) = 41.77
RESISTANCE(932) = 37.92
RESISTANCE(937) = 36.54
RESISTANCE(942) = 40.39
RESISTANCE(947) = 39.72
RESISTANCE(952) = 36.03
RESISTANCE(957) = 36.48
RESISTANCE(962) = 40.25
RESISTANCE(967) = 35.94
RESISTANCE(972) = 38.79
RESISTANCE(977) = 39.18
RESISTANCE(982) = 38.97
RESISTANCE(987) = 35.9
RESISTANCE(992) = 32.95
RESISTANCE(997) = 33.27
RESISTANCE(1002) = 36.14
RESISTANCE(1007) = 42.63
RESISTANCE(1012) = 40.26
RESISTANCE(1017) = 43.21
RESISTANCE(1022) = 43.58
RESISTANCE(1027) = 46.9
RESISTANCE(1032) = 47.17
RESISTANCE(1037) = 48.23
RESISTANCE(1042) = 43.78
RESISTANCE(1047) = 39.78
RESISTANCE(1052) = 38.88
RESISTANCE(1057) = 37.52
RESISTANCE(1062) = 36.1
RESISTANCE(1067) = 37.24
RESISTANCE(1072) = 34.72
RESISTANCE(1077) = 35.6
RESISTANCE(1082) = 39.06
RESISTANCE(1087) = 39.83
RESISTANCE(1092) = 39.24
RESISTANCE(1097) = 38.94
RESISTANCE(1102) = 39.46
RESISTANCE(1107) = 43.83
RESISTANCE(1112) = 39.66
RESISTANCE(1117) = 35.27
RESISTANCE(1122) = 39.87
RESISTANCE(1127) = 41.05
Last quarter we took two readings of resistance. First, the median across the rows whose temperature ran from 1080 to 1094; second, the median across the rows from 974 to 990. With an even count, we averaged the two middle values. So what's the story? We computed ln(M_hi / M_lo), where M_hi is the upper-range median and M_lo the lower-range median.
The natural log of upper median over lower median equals 0.01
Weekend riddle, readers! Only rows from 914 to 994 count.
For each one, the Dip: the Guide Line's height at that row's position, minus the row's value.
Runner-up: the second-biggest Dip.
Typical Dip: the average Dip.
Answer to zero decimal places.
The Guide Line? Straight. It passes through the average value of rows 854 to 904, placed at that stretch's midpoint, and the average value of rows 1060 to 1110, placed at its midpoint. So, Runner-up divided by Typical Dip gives 5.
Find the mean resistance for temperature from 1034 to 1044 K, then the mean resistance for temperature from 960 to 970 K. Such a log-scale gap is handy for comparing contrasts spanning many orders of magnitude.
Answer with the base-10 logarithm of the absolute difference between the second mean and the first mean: 0.9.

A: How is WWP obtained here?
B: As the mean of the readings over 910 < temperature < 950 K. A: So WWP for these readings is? 38.5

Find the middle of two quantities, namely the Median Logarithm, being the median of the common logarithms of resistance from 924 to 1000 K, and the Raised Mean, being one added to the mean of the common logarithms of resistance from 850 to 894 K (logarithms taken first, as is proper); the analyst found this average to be 2.08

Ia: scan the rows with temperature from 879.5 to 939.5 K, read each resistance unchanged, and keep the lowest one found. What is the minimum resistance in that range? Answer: 35.72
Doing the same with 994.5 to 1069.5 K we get 33.27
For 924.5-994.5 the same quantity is 32.95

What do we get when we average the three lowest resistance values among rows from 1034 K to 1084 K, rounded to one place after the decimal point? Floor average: 35.5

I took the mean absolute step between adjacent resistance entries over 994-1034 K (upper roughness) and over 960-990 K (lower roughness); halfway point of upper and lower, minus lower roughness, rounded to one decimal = 0.2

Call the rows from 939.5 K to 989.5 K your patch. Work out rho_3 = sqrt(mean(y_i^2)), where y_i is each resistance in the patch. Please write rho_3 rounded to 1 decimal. 38.2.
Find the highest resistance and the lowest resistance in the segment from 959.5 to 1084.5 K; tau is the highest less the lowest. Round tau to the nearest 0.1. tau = 15.3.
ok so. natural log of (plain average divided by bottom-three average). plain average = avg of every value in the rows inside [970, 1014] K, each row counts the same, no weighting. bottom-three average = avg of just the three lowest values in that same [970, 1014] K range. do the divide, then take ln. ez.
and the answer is 0.10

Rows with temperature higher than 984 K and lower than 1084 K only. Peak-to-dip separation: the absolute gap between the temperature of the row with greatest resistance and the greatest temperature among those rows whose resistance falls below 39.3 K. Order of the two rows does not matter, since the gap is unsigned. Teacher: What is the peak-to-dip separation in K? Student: 45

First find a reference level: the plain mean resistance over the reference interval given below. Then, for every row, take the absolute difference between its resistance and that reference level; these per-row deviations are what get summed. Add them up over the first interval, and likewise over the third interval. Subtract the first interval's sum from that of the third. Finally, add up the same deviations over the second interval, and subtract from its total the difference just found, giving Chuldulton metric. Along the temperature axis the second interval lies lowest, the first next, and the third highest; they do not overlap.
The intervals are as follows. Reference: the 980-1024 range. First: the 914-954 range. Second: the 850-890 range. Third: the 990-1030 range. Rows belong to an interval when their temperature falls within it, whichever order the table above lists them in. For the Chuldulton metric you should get -12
